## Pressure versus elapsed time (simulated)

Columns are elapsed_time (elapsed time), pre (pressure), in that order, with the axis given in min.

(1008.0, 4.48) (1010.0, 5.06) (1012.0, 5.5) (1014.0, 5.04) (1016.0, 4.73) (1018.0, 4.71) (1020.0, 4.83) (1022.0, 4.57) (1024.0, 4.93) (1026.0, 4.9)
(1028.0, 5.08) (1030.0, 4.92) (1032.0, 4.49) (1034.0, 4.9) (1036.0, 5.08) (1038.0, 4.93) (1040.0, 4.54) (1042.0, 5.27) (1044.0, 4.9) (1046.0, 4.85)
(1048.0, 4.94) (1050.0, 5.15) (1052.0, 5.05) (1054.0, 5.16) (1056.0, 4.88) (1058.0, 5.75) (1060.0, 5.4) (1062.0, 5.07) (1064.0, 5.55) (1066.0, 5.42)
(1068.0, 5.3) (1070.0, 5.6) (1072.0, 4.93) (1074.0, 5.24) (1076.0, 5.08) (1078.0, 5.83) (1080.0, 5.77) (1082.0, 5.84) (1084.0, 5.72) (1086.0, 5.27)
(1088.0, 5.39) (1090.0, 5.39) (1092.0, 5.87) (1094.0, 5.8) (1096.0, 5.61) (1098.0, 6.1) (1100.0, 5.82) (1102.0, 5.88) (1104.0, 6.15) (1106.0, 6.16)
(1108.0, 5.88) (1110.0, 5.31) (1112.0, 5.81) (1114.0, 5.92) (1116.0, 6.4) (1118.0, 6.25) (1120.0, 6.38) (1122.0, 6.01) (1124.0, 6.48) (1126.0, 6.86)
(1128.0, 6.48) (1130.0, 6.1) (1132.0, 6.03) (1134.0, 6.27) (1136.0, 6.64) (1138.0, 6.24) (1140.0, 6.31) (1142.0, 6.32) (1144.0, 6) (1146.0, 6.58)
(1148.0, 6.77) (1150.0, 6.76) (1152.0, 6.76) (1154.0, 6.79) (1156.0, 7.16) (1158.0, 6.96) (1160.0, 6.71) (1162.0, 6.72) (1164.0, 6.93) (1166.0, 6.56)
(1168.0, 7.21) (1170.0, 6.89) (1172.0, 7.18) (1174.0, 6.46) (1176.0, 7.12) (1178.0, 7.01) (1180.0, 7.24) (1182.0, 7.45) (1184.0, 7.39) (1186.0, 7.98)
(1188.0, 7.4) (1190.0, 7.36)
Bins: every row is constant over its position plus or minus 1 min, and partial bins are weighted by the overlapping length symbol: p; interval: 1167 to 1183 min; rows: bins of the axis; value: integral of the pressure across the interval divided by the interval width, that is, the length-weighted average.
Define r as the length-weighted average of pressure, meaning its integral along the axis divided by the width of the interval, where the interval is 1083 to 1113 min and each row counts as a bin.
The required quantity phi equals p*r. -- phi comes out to 41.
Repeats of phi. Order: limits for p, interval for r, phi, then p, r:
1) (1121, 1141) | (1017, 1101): 33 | 6.3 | 5.2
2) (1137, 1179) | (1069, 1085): 37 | 6.7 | 5.5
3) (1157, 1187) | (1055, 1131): 41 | 7.1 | 5.8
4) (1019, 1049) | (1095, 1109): 29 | 4.9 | 5.9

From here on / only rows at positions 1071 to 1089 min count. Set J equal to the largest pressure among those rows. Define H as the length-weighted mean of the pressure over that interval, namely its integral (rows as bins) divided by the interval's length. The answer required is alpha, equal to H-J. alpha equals -0.39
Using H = 5.5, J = 5.84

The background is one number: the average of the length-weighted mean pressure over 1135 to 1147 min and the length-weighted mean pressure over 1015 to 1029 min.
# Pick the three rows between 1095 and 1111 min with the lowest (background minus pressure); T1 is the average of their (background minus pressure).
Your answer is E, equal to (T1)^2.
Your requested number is 0.30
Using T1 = -0.6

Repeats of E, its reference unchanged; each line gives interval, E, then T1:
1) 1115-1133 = 1.04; -1.0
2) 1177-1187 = 4.09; -2.0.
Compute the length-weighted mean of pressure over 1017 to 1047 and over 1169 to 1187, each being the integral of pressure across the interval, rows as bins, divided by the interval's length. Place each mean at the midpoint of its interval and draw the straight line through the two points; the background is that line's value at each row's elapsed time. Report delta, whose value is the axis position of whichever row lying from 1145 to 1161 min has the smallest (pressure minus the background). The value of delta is 1160.0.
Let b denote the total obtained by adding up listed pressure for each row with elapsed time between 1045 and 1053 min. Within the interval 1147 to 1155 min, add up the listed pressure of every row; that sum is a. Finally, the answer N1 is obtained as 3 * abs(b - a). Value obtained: 21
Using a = 27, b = 20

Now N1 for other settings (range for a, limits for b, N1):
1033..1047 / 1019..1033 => 2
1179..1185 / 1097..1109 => 42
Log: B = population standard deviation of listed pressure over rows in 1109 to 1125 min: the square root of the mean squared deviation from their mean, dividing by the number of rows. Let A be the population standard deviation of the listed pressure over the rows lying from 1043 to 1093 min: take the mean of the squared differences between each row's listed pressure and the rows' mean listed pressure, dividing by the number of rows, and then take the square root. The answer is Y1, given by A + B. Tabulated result 0.69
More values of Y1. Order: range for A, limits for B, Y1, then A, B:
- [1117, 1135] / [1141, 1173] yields 0.56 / 0.25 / 0.30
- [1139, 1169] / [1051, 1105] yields 0.66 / 0.31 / 0.35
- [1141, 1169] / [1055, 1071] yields 0.57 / 0.30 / 0.27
